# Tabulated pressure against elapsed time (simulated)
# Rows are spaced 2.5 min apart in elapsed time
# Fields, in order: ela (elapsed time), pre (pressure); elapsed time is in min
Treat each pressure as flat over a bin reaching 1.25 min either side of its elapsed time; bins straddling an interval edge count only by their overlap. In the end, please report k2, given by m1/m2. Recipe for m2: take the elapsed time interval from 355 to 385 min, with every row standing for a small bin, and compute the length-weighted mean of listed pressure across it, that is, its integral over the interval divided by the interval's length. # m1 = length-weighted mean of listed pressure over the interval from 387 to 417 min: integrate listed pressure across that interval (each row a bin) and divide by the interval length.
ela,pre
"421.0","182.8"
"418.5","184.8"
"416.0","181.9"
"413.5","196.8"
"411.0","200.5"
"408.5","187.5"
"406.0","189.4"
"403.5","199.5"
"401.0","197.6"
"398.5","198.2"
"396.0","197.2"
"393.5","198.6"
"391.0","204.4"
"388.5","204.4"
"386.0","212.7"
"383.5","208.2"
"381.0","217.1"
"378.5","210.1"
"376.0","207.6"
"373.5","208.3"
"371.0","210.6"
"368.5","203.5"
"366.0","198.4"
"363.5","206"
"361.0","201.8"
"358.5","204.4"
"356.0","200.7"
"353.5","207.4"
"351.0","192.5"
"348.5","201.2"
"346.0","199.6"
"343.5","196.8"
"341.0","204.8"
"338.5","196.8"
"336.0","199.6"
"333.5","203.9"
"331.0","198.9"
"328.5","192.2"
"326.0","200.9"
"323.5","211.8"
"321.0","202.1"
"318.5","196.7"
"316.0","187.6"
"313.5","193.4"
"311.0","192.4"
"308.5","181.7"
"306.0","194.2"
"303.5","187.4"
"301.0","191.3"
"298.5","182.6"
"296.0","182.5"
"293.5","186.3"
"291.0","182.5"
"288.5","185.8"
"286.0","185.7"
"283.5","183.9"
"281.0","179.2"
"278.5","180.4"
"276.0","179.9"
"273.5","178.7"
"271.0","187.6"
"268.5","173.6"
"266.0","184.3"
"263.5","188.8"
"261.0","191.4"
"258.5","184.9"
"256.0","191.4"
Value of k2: 0.95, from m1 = 197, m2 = 206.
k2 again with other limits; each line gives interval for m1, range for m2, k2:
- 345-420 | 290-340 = 1.04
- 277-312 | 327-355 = 0.93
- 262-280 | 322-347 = 0.91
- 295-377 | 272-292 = 1.09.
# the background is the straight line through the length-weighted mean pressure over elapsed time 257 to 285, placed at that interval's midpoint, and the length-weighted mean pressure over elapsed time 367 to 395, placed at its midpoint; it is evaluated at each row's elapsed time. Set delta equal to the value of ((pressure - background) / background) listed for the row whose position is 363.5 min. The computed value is 0.011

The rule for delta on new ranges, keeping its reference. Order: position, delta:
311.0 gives 0.002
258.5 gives 0.026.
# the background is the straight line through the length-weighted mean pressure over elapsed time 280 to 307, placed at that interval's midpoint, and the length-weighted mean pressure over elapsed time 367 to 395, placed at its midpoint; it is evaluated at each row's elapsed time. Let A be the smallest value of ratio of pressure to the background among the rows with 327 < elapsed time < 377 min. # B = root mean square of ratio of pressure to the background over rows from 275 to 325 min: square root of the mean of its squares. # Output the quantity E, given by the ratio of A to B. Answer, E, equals 0.96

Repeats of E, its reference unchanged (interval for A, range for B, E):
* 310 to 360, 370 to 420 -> 1.01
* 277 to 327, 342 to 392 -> 0.96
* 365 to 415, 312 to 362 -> 0.86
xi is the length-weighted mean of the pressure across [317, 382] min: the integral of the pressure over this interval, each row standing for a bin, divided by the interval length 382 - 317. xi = 203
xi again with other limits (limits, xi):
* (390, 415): 197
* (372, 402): 205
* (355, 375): 204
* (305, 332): 196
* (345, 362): 201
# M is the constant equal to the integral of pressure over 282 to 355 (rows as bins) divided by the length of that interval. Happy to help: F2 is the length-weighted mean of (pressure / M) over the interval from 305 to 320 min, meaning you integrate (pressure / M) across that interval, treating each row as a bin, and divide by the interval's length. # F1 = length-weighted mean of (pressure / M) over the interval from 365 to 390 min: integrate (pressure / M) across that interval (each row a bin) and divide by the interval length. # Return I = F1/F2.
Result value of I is 1.09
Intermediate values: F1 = 1.07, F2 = 0.99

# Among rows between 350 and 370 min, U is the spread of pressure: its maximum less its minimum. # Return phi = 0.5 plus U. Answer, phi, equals 15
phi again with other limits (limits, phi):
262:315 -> 21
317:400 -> 25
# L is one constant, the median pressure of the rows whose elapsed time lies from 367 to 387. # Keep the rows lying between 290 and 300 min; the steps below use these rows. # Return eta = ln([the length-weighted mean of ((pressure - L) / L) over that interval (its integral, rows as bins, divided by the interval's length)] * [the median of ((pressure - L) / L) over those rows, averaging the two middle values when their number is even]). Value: -4.2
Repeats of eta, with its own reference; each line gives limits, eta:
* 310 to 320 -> -5.1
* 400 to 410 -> -5.2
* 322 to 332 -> -6.4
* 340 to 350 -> -6.3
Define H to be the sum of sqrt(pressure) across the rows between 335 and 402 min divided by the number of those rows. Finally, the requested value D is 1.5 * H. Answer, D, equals 21.4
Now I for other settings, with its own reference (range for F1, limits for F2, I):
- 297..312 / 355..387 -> 0.91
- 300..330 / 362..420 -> 0.97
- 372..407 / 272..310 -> 1.11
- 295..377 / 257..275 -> 1.08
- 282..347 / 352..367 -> 0.95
